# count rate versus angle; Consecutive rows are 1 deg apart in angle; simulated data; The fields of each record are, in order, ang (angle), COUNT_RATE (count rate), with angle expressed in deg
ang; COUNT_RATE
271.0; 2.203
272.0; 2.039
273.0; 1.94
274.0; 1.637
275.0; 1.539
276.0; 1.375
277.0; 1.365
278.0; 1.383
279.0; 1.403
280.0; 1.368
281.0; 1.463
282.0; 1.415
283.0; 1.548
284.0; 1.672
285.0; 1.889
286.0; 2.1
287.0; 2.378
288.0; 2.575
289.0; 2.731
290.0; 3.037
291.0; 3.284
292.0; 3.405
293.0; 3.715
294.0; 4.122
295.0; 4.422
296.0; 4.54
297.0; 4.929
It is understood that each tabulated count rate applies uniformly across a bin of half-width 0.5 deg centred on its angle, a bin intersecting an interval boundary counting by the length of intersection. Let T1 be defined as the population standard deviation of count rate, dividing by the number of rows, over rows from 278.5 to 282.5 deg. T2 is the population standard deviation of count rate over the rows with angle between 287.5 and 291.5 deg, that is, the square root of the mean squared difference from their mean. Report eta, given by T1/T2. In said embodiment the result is 0.1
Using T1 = 0.03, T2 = 0.27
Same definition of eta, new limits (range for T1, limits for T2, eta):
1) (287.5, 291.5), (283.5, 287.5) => 1.0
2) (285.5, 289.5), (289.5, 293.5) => 1.0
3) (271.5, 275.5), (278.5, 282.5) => 6.1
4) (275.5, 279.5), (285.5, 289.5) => 0.1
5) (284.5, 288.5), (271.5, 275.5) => 1.3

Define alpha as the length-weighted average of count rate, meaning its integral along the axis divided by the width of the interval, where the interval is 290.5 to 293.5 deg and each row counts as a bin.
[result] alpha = 3.47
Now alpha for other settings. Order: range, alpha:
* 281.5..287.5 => 1.83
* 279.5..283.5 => 1.45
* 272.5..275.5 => 1.71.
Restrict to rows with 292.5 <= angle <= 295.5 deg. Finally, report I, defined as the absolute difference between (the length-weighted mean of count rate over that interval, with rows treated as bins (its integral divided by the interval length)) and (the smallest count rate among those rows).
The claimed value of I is 0.37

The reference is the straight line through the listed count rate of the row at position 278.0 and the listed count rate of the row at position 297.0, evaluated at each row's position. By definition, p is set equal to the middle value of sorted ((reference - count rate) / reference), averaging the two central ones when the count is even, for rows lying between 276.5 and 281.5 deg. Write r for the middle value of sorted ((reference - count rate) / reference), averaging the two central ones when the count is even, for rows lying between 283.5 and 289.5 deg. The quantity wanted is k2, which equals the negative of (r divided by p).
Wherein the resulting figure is -2.3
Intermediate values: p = 0.11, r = 0.25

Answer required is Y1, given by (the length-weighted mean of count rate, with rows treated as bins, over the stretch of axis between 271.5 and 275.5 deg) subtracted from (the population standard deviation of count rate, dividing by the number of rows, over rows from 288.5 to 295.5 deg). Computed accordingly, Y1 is -1.2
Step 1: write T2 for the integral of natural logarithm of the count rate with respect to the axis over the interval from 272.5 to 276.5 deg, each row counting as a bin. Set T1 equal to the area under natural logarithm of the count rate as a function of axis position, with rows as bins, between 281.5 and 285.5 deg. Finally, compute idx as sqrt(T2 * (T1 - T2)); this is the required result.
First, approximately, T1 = 1.9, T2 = 1.91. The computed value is 0.2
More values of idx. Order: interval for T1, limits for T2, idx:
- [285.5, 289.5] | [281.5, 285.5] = 1.8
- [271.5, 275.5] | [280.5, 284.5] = 1.0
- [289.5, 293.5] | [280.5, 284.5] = 2.3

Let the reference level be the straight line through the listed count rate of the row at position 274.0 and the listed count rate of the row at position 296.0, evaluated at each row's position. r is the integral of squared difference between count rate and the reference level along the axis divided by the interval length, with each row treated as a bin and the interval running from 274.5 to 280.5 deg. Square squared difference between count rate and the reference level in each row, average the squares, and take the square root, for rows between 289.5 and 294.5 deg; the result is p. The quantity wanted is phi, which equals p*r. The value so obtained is 0.2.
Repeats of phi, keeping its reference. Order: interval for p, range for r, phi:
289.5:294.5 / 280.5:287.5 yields 0.5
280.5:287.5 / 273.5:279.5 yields 0.5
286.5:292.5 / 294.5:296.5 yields 0.0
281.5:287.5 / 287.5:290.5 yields 1.0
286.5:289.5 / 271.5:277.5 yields 0.2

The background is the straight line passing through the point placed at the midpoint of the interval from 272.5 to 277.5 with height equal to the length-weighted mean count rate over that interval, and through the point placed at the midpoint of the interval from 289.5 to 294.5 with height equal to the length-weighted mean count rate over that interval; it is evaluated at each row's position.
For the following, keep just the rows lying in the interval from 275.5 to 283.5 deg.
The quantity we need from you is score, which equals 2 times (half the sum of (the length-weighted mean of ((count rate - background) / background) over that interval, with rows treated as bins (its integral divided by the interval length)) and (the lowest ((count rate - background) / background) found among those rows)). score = -0.72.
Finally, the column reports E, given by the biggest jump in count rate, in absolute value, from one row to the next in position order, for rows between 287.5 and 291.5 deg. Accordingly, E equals 0.31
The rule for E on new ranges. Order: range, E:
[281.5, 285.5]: 0.22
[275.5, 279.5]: 0.02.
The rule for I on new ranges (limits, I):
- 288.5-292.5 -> 0.38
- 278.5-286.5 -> 0.24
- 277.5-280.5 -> 0.02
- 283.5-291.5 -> 0.79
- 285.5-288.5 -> 0.25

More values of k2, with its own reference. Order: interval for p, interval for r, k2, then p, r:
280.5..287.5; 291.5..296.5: -0.2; 0.30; 0.06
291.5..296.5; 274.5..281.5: 0.0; 0.06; 0.00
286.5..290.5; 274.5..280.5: 0.3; 0.21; -0.07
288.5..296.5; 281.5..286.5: -2.7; 0.12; 0.33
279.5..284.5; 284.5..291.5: -0.6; 0.33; 0.21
